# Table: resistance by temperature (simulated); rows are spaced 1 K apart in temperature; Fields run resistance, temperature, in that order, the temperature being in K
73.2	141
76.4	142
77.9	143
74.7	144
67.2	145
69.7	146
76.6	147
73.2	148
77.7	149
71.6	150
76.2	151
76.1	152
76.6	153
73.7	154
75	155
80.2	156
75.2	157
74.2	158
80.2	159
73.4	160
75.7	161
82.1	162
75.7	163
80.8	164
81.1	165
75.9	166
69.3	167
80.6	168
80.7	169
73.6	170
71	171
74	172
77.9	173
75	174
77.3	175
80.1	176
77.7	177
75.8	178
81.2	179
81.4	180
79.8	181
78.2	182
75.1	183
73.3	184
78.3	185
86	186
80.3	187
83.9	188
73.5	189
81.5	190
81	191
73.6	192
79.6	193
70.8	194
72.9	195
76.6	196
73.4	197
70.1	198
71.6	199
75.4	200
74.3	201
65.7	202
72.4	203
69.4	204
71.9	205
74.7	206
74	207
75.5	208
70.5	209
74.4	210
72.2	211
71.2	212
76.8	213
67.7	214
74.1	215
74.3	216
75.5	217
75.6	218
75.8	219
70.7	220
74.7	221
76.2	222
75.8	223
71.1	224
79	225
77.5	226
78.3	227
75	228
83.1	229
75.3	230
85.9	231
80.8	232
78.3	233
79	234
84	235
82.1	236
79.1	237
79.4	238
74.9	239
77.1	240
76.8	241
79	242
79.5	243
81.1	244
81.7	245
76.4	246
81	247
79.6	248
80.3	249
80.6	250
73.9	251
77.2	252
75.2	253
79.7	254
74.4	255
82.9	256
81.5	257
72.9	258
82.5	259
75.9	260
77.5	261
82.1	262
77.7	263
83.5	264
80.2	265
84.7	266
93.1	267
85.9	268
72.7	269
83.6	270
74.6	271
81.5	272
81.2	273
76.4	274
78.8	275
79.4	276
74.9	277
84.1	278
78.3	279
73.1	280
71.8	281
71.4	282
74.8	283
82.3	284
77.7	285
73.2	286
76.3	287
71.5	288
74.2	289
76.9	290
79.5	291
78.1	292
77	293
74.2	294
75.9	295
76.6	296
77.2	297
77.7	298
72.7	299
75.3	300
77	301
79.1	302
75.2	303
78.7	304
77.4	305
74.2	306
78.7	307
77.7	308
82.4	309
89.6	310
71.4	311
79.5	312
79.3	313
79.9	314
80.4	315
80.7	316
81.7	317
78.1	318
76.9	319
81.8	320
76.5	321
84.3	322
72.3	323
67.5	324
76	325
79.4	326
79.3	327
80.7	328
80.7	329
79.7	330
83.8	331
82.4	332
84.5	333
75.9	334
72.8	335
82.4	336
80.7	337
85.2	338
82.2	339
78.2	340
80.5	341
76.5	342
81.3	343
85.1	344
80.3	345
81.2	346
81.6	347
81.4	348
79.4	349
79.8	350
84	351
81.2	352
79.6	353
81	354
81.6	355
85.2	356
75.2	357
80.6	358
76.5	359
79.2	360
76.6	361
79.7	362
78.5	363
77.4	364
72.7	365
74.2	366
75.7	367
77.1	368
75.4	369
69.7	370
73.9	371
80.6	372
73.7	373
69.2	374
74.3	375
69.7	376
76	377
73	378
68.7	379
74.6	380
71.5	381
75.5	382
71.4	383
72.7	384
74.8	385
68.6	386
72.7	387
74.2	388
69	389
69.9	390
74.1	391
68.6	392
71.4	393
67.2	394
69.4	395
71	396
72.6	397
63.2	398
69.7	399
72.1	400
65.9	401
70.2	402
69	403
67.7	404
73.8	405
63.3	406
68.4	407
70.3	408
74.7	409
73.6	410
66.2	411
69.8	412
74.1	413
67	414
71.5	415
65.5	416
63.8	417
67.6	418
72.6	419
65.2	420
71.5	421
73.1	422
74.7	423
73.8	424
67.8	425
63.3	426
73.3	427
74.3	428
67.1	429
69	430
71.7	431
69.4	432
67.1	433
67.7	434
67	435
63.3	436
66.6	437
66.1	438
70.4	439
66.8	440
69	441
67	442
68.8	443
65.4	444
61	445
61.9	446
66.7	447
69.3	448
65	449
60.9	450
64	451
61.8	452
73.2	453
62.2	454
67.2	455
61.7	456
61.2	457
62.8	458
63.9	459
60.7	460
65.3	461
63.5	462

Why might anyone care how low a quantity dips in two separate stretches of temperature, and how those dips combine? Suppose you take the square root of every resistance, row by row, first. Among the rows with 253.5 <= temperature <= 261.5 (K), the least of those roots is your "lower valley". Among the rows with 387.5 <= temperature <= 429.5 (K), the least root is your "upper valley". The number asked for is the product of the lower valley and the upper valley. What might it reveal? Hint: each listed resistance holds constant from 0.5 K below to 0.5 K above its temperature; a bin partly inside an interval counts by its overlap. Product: 67.9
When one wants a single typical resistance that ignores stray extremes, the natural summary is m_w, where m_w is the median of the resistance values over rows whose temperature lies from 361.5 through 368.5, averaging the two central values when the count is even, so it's 77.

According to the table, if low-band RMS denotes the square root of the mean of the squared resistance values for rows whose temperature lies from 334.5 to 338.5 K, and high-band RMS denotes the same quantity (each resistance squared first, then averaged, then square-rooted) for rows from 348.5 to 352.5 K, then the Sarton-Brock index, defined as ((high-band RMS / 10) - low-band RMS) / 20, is -3.61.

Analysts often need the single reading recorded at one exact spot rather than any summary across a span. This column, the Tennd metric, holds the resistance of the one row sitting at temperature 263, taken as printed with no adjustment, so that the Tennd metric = 77.7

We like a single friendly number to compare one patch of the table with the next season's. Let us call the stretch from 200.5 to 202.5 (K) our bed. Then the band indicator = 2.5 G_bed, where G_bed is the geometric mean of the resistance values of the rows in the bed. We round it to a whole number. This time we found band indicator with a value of 175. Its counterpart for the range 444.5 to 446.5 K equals 154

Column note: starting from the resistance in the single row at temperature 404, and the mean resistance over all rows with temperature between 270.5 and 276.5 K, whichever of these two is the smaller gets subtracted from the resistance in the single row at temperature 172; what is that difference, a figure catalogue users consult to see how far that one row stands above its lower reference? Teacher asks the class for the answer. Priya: 6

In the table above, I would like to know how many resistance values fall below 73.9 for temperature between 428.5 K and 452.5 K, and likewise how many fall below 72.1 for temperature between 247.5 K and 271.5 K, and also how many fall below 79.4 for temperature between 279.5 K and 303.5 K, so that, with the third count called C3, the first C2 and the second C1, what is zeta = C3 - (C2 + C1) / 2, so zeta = 10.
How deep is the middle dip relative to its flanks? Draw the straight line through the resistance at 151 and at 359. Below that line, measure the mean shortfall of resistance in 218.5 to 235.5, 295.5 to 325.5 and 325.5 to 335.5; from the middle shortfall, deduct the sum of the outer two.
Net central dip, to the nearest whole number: 3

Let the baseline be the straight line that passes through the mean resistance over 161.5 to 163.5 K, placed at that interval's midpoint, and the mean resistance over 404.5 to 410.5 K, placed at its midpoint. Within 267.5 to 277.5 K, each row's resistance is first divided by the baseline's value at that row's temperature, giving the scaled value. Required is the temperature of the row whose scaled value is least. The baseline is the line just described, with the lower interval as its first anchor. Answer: 269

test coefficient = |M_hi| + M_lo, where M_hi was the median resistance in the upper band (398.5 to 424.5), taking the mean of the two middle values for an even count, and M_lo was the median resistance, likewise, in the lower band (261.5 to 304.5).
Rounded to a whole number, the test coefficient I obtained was 147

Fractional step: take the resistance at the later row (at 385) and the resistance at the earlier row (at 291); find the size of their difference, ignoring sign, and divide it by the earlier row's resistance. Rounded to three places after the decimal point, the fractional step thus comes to 0.059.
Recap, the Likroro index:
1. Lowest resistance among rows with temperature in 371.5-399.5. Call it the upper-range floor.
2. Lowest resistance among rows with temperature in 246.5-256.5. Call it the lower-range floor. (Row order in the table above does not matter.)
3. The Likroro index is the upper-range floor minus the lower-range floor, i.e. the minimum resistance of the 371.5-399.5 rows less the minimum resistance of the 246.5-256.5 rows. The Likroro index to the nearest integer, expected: -11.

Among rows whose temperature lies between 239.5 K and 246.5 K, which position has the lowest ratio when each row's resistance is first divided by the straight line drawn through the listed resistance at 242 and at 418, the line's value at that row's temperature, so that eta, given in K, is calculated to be 246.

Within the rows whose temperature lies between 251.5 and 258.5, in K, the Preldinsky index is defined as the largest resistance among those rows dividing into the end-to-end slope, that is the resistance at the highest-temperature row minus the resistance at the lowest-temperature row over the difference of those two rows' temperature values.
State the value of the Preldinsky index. -0.009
